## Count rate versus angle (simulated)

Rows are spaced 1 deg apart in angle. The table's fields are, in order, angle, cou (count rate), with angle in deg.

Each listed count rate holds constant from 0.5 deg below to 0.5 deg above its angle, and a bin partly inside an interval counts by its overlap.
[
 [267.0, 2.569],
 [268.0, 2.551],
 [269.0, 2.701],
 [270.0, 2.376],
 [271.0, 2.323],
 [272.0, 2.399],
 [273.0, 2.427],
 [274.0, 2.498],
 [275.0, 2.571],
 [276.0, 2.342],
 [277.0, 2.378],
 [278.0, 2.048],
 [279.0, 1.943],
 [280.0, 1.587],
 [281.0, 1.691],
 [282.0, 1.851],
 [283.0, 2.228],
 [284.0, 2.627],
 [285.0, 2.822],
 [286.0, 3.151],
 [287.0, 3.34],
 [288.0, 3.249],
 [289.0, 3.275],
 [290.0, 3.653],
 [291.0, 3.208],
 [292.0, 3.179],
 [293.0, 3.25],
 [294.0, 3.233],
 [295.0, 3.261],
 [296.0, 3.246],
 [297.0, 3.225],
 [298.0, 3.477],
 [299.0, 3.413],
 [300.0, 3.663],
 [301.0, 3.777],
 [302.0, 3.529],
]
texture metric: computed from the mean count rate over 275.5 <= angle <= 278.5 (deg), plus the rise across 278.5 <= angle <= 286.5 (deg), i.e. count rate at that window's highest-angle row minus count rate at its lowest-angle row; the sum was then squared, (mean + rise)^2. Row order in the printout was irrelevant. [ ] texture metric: 12.0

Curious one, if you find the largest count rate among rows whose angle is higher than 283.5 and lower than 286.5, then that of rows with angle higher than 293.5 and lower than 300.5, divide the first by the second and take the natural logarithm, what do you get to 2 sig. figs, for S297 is -0.15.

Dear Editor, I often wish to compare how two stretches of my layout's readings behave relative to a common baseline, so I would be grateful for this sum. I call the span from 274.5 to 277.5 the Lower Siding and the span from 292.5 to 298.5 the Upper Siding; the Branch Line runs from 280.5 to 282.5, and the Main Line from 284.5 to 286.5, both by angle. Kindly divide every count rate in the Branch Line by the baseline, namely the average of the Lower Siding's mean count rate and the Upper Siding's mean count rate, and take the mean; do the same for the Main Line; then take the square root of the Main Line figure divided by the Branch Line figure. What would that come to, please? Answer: 1.30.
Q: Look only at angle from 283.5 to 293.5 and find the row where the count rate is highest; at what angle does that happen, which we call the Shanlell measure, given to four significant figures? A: 290.0 deg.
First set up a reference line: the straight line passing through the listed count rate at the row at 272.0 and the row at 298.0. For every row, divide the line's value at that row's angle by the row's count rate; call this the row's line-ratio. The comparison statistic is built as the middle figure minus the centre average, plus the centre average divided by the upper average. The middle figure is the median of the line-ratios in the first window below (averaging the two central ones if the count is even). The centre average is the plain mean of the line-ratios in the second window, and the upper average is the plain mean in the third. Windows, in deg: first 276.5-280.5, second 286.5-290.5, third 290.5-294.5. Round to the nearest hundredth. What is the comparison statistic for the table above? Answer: 1.33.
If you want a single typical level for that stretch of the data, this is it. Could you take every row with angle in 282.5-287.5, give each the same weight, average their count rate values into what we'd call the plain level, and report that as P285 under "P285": 2.83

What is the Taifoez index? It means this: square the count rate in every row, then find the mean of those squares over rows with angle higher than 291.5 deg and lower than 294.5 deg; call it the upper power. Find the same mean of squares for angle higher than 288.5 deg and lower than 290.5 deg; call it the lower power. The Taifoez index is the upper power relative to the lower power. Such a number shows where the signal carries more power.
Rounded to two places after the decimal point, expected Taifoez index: 0.86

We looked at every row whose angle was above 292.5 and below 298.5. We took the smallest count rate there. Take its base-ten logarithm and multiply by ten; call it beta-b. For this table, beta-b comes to 5.1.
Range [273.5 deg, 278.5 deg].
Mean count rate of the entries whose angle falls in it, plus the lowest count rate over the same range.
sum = 4.4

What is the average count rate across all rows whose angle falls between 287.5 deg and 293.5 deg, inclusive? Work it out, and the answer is 3.3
